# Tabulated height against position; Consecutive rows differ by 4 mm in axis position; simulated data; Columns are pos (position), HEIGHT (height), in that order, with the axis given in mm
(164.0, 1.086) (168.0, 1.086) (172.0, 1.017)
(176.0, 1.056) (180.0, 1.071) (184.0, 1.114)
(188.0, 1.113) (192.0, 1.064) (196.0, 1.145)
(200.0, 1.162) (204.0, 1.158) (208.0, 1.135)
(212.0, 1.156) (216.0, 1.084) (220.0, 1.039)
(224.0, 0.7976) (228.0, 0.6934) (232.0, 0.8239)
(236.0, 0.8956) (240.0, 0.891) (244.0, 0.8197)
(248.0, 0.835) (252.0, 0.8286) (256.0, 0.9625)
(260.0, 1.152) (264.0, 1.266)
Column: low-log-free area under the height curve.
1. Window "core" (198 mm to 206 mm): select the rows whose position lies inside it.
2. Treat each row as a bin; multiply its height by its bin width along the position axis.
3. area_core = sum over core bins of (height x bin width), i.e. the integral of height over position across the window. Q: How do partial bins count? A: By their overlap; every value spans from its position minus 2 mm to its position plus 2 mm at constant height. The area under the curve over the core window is 9.3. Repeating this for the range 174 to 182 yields 8.5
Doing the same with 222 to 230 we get 6.0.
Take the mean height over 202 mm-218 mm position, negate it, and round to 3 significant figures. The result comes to -1.13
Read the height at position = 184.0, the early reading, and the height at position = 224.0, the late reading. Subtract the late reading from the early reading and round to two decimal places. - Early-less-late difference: 0.32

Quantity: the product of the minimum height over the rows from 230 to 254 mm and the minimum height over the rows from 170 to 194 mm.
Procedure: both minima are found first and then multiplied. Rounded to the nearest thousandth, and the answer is 0.834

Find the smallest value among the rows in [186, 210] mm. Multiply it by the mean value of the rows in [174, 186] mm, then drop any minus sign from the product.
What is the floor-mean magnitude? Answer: 1.1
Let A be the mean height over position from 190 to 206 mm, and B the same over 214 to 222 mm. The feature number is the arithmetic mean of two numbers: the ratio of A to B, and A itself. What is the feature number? 1.10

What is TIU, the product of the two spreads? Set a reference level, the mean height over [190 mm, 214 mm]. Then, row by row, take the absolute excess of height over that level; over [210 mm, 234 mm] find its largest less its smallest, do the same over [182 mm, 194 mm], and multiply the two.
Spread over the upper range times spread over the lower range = 0.021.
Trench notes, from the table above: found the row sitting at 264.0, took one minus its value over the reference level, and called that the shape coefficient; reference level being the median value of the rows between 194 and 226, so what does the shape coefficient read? -0.11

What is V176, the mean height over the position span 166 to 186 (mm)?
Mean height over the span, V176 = 1.07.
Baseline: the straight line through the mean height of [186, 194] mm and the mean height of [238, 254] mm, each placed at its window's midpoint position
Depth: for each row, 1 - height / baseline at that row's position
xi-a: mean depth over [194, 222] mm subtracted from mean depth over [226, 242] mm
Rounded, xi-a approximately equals 0.19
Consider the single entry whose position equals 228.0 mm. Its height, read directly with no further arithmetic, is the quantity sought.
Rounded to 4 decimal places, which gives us 0.6934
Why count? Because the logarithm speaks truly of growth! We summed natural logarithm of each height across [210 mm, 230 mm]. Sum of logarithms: -0.33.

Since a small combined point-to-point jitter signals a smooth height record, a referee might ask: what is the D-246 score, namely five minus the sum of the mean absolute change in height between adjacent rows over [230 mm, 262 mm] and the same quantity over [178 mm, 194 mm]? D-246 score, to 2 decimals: 4.90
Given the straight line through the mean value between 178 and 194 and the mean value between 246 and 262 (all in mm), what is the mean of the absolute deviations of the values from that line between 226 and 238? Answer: 0.187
